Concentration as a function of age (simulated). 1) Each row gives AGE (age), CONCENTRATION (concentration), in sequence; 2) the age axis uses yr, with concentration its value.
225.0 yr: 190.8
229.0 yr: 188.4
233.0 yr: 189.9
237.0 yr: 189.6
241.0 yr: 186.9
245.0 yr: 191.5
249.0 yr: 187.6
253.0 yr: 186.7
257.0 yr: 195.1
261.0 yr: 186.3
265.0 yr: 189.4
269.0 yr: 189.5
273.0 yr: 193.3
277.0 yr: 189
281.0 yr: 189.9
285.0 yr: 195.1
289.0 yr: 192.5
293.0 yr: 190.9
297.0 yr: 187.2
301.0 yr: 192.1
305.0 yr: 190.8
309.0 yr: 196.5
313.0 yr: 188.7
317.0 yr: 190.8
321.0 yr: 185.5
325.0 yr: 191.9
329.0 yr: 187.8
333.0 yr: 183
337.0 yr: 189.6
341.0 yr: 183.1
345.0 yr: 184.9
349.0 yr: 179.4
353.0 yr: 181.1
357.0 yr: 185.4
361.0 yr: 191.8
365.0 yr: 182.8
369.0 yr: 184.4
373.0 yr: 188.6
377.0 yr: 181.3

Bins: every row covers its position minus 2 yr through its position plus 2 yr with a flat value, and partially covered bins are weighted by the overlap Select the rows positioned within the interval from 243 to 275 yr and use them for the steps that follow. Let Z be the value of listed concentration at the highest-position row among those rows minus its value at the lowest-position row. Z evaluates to 1.8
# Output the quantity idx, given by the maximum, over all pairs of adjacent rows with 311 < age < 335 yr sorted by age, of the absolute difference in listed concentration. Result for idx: 6.4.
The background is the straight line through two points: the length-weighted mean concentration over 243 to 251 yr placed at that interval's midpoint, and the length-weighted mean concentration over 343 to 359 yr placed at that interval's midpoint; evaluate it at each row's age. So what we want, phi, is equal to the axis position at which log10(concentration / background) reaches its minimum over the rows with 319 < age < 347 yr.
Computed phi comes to 333.0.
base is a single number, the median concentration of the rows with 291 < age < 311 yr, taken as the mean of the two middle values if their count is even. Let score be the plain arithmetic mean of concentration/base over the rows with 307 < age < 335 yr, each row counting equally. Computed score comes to 0.99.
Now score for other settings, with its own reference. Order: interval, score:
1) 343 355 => 0.95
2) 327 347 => 0.97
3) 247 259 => 0.99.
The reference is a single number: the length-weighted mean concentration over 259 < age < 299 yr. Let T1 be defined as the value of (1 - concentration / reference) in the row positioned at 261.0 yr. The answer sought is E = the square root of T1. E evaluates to 0.145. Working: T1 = 0.021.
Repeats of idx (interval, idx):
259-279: 4.3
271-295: 5.2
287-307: 4.9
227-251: 4.6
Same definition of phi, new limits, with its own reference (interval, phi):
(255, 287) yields 261.0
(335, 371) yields 349.0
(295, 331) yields 321.0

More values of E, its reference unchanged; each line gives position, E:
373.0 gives 0.095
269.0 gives 0.065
